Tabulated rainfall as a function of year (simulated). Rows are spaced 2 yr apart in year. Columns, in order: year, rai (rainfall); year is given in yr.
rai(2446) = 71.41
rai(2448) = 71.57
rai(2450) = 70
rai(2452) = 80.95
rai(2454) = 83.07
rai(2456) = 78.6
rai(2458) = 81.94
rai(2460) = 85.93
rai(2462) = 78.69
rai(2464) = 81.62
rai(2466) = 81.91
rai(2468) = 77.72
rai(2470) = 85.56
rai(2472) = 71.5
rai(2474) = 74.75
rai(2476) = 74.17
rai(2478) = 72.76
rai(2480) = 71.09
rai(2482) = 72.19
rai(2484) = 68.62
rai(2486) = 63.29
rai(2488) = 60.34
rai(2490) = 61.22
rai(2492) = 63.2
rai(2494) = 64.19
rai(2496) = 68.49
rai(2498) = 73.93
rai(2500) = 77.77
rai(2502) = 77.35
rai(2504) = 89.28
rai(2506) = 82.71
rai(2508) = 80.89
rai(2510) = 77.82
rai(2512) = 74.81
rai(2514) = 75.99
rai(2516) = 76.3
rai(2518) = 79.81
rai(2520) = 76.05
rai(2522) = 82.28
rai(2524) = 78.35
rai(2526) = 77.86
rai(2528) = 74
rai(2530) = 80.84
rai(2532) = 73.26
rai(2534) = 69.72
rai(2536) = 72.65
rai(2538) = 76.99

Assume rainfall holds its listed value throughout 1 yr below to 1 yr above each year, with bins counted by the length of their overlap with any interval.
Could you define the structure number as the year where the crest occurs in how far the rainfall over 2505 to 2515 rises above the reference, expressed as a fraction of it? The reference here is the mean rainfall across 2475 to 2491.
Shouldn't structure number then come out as 2506 yr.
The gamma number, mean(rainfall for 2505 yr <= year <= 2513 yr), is 79.1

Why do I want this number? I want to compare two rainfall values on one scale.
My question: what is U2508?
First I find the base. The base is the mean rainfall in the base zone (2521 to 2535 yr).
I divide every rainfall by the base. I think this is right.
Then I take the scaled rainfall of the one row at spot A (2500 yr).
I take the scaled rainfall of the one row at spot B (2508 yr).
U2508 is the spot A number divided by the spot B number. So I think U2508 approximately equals 0.96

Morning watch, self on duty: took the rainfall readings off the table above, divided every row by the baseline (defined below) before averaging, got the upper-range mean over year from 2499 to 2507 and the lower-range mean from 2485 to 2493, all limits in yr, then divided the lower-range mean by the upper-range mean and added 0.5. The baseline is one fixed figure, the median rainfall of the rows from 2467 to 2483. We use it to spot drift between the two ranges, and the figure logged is 1.26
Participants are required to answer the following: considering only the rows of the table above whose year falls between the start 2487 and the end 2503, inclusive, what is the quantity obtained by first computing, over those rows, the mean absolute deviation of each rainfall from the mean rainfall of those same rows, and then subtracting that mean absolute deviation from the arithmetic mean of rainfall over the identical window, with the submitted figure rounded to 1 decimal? 62.2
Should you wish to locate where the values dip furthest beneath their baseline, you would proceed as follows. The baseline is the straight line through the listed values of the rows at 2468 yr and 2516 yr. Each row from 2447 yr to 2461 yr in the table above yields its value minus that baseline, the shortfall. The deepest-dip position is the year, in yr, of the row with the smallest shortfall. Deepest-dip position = 2450 yr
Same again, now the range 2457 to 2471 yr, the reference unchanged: 2468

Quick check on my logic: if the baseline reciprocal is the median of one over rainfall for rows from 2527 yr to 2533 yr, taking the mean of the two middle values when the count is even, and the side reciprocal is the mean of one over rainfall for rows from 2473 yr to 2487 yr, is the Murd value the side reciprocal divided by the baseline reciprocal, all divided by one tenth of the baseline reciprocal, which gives 774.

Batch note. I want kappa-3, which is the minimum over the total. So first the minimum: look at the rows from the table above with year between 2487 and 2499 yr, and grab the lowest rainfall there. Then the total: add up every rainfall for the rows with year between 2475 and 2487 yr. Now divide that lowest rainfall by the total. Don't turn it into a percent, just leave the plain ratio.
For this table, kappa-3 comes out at 0.14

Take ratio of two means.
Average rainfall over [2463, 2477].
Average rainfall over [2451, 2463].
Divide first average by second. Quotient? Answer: 0.959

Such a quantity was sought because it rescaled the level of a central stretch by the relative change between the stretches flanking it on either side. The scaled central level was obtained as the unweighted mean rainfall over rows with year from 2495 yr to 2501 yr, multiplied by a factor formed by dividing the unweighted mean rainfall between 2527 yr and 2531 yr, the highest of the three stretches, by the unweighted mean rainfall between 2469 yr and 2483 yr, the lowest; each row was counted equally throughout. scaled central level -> 76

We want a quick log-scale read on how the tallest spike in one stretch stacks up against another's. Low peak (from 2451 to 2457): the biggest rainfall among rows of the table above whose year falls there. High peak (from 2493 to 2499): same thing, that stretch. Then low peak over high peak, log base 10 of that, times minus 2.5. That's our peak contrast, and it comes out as -0.13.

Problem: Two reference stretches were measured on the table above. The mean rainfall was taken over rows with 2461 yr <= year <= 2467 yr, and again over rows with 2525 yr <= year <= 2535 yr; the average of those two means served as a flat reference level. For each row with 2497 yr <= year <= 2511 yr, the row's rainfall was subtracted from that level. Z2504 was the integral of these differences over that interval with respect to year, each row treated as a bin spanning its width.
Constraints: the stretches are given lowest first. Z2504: -28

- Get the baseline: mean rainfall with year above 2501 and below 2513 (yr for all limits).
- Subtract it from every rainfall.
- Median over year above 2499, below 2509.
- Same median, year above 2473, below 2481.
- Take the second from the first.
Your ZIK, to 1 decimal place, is 7.4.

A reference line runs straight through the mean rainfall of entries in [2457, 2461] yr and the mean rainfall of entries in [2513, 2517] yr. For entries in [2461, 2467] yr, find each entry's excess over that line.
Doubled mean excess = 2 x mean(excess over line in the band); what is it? -5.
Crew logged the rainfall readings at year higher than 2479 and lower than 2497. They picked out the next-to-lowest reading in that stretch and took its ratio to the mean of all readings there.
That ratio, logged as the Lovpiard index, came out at 0.930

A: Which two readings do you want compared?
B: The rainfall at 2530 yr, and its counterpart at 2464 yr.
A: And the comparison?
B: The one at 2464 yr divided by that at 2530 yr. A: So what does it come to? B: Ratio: 1.01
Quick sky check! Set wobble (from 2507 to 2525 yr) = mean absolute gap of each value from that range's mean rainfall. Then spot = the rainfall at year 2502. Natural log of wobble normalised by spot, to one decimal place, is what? -3.6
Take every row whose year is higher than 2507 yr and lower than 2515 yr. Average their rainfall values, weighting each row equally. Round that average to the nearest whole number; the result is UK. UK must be 77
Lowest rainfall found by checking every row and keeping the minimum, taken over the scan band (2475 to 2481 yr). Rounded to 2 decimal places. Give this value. 71.09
